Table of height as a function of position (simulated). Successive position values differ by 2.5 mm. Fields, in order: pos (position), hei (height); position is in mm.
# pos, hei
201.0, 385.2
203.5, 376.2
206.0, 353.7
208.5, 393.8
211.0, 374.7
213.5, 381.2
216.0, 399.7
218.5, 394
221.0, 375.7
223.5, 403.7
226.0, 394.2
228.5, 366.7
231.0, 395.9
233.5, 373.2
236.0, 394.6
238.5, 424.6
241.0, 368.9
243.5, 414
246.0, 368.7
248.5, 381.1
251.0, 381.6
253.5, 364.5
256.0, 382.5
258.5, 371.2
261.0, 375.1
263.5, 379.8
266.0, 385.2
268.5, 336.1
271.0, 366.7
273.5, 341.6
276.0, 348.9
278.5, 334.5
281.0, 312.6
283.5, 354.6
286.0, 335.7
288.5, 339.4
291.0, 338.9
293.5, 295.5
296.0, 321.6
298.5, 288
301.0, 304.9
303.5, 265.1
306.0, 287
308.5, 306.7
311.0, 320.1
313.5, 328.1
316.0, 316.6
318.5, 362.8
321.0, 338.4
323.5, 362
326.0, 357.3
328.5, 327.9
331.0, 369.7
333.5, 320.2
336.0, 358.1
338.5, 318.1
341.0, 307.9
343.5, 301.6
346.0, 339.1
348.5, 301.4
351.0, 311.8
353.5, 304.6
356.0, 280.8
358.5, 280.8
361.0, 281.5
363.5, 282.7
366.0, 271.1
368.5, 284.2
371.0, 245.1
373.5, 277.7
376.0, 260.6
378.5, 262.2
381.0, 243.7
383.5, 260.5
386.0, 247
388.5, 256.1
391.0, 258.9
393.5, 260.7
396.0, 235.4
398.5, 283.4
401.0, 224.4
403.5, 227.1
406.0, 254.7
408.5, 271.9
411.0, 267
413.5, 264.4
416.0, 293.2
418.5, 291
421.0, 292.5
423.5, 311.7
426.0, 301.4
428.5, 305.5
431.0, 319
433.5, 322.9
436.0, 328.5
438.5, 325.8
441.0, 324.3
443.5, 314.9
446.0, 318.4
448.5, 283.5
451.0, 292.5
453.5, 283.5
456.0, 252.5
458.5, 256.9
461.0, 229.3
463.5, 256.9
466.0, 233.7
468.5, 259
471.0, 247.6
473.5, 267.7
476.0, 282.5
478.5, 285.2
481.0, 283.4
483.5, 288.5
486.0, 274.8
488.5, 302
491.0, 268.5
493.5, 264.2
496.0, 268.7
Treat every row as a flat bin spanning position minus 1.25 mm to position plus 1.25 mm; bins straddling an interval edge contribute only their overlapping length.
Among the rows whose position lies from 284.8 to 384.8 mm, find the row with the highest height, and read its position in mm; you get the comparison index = 331.0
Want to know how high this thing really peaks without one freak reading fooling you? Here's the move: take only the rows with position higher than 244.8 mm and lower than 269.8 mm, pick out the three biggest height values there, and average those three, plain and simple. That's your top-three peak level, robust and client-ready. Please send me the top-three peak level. 383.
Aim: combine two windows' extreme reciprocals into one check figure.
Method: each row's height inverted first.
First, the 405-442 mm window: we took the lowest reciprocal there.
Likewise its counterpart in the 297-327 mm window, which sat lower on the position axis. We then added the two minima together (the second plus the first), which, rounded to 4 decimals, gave 0.0058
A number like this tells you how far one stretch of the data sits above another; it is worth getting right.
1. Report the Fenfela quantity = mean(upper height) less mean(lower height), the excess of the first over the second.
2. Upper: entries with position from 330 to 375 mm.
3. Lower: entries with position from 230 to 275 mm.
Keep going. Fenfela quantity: -76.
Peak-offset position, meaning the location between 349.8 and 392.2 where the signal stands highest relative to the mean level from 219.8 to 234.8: 351.0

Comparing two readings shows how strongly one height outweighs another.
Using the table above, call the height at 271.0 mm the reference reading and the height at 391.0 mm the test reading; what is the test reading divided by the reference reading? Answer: 0.71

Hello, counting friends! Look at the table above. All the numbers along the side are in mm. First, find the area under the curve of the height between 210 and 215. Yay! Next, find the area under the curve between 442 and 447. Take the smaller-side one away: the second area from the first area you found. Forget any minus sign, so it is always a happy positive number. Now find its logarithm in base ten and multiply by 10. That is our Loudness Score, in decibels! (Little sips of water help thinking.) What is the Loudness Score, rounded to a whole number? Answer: 25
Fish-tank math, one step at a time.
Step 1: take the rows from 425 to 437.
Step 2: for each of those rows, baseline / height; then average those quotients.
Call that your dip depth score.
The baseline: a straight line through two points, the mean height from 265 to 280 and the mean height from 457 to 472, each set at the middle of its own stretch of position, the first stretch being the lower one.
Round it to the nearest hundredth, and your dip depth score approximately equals 0.84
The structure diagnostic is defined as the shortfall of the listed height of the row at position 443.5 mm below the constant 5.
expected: -310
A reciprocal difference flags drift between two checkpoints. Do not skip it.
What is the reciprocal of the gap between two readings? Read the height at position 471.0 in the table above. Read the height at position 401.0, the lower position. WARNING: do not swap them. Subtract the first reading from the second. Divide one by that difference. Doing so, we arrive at -0.04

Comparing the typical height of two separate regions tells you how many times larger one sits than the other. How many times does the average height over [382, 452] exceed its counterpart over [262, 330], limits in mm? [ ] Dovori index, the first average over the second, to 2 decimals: 0.85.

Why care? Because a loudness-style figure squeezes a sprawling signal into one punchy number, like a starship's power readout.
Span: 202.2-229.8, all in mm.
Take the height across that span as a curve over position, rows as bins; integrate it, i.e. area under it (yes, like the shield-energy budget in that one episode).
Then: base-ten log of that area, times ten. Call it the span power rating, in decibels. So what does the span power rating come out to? 40.2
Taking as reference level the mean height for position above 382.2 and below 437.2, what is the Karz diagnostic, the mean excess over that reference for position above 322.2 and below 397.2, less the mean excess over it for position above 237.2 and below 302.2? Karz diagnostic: -62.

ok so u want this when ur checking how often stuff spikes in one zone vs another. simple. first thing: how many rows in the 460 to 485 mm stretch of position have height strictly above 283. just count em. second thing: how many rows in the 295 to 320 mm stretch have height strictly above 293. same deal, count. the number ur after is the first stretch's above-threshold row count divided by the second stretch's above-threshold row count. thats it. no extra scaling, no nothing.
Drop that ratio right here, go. 0.4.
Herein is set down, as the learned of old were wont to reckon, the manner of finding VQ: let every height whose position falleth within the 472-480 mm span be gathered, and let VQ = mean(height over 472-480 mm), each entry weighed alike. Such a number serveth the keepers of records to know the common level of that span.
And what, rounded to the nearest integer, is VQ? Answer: 278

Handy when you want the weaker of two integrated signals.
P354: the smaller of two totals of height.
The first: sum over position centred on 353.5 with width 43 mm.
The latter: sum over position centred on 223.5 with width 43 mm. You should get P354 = 5067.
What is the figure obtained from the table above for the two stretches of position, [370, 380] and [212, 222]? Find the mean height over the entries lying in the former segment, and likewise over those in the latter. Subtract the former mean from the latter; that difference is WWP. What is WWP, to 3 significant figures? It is 126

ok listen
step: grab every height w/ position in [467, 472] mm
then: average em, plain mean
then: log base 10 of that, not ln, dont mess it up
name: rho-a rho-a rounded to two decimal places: 2.40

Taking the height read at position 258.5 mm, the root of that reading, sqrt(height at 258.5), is 19.3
